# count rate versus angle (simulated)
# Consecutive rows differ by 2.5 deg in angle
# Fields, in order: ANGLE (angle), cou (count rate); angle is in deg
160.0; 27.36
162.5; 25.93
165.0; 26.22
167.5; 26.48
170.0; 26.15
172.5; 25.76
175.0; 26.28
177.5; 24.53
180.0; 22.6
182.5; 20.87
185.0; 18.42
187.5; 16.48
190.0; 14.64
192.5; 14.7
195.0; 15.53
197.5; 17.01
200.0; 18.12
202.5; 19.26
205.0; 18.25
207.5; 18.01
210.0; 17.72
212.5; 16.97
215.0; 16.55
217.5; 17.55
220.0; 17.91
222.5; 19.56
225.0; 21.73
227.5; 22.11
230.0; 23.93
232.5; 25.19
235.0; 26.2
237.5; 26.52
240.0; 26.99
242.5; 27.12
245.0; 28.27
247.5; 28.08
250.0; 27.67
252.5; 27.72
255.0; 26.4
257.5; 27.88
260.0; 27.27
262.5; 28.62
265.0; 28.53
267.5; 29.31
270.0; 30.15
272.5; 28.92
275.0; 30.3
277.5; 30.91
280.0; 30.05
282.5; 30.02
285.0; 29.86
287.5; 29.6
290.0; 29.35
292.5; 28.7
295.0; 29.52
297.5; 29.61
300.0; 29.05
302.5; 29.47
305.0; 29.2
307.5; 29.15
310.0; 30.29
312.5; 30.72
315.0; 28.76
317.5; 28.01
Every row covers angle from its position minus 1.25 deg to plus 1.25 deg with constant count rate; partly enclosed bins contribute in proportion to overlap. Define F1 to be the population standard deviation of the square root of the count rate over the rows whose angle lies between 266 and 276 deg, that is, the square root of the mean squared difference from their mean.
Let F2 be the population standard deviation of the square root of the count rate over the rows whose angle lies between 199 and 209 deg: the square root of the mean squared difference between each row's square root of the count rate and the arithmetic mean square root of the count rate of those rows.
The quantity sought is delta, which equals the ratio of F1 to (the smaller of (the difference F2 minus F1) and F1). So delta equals 10.8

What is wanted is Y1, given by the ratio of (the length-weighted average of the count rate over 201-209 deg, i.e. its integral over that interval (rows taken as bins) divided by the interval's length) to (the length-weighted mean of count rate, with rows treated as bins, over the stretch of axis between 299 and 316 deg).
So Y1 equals 0.63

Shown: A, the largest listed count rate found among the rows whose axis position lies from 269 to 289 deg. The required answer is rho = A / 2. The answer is 15.5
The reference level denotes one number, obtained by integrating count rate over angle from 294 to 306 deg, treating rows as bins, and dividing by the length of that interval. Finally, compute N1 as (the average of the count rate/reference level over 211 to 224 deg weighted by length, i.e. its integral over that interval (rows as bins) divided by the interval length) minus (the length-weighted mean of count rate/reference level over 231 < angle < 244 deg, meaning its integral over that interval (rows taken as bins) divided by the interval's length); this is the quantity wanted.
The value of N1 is -0.29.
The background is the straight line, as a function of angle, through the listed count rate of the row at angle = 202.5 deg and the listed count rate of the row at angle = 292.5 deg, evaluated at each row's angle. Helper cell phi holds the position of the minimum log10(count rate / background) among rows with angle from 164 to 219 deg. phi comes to 215.0 deg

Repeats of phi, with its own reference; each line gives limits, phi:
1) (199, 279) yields 215.0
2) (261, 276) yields 272.5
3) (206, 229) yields 215.0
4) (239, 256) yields 255.0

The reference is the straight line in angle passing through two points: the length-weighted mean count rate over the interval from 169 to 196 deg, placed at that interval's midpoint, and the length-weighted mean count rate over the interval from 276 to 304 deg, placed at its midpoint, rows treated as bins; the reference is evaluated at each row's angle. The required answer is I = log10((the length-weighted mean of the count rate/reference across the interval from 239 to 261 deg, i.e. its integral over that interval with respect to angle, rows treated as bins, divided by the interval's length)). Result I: 0.02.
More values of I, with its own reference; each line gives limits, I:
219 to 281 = 0.01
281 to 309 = -0.01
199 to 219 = -0.11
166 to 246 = -0.02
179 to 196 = -0.08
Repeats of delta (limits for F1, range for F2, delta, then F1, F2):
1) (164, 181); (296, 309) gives -1.2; 0.132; 0.02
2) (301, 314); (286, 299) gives -2.2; 0.057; 0.03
